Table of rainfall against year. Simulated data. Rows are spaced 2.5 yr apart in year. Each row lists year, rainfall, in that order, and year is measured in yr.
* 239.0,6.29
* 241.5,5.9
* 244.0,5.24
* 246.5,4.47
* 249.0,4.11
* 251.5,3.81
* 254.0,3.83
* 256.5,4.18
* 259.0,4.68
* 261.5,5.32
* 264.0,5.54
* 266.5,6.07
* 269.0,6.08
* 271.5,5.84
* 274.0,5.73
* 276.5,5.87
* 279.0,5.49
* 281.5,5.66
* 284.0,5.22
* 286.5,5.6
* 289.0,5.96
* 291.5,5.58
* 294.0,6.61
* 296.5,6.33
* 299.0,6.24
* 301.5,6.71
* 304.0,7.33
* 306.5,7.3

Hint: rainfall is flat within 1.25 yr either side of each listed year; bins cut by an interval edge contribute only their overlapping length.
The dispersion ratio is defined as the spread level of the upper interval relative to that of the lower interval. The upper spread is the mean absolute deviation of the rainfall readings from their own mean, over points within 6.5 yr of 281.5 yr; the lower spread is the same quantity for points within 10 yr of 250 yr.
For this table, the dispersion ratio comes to 0.30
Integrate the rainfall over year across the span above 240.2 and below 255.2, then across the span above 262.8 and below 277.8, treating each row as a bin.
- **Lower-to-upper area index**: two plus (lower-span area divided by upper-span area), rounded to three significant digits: 2.78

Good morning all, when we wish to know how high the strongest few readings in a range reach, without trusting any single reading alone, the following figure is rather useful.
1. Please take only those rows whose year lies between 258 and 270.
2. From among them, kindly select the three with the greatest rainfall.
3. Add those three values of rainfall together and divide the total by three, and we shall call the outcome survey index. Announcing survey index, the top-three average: 5.9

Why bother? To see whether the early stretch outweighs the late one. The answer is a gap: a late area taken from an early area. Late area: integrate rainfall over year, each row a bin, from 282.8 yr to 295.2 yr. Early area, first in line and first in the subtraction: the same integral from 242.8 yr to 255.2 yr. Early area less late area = -19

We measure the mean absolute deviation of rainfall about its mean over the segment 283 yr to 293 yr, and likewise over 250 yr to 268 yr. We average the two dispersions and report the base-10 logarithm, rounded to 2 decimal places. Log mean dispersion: -0.33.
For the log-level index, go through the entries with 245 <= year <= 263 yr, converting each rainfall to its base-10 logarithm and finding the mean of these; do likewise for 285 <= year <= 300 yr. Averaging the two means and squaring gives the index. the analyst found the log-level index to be 0.50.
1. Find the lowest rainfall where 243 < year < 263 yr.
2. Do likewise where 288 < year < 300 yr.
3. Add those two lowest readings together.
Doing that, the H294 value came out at 9.4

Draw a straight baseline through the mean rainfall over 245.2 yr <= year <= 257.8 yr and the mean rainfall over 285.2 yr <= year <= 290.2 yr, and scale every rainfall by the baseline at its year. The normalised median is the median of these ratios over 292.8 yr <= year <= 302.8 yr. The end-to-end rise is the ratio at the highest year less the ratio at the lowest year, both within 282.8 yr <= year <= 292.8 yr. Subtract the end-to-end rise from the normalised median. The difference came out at 1.0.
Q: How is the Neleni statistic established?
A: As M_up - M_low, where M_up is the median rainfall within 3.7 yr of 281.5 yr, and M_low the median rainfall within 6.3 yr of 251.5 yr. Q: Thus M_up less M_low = 1.4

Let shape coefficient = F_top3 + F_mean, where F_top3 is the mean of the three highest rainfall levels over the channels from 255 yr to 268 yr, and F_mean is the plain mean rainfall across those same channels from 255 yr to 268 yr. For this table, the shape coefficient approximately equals 10.8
